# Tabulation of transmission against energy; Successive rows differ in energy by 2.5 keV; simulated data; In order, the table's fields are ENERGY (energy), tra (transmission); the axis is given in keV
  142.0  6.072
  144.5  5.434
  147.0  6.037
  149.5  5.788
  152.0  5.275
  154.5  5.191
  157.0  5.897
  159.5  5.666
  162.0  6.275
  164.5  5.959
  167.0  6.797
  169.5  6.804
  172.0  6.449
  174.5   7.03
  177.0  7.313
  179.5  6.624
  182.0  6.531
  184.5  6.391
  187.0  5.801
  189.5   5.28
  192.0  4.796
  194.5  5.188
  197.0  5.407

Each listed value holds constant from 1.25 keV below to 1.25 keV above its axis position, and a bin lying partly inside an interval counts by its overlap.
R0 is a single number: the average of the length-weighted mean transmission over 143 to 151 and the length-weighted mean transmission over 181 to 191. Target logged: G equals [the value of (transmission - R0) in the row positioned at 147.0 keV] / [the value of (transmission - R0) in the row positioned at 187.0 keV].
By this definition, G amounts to -3.6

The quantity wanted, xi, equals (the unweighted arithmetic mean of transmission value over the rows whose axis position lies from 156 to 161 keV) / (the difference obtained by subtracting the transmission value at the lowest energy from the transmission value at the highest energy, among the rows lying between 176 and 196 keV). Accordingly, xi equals -3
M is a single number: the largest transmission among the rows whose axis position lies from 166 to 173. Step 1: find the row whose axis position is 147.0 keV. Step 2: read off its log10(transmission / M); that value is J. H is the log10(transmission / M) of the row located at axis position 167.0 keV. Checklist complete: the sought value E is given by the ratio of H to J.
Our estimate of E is 0.0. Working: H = 0.00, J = -0.05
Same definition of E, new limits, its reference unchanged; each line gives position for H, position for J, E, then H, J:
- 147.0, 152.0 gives 0.5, -0.05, -0.11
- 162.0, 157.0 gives 0.6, -0.04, -0.06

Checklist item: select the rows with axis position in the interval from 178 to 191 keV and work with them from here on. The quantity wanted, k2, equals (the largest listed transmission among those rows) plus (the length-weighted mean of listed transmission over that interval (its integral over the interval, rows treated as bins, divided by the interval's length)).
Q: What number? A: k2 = 12.7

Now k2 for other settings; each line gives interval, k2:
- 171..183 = 14.1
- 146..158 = 11.7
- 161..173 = 13.3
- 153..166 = 12.1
